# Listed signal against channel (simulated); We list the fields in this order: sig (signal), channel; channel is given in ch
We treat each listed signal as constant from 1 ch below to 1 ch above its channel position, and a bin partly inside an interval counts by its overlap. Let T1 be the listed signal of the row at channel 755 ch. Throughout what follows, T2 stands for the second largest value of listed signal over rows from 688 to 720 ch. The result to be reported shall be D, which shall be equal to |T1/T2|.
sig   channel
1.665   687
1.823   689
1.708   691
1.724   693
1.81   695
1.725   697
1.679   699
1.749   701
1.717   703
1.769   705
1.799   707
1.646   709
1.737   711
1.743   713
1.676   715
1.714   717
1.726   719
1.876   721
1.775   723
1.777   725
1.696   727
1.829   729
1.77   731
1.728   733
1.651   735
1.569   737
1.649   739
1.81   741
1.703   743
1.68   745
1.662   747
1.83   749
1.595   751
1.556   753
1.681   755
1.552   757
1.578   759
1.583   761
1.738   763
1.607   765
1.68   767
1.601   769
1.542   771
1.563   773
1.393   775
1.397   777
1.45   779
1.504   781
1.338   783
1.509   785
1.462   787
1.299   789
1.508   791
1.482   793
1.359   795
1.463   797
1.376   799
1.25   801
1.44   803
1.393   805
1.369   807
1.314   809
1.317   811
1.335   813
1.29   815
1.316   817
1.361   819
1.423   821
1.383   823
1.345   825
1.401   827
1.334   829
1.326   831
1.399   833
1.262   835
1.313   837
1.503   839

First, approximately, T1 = 1.681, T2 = 1.81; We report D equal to 0.93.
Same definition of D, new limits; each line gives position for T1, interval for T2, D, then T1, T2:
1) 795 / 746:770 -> 0.78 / 1.359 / 1.738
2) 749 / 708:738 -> 1.00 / 1.83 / 1.829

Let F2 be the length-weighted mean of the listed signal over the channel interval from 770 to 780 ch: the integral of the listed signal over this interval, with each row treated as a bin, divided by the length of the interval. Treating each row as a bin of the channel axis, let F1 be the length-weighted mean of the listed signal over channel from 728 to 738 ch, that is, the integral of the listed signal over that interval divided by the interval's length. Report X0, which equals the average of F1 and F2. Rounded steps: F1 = 1.71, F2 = 1.47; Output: 1.59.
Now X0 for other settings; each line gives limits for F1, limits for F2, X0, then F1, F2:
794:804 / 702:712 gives 1.56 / 1.38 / 1.73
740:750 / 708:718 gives 1.72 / 1.74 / 1.70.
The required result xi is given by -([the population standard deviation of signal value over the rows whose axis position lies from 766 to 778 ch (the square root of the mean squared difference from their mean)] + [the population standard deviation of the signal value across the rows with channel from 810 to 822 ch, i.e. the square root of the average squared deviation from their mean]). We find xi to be -0.147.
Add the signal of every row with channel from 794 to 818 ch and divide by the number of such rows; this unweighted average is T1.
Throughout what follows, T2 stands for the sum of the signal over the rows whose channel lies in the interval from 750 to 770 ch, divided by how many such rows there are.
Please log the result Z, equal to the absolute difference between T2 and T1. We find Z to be 0.27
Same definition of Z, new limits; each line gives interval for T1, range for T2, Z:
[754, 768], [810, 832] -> 0.28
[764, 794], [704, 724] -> 0.26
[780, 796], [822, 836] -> 0.08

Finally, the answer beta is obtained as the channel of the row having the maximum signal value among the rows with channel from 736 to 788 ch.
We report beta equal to 749 ch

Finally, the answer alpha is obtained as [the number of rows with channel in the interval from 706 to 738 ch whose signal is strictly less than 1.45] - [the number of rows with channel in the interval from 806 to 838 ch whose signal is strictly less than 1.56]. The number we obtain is -16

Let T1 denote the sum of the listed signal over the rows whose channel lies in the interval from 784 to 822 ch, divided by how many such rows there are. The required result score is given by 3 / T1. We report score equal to 2.2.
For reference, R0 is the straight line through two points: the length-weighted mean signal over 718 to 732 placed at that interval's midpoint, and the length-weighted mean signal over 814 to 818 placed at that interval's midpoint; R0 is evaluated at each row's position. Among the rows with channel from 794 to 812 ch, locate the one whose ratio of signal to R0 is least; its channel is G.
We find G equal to 801 ch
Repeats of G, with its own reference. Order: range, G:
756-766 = 757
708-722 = 709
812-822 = 815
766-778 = 775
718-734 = 719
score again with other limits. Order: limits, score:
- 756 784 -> 2.0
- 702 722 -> 1.7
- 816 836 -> 2.2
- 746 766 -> 1.8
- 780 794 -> 2.1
